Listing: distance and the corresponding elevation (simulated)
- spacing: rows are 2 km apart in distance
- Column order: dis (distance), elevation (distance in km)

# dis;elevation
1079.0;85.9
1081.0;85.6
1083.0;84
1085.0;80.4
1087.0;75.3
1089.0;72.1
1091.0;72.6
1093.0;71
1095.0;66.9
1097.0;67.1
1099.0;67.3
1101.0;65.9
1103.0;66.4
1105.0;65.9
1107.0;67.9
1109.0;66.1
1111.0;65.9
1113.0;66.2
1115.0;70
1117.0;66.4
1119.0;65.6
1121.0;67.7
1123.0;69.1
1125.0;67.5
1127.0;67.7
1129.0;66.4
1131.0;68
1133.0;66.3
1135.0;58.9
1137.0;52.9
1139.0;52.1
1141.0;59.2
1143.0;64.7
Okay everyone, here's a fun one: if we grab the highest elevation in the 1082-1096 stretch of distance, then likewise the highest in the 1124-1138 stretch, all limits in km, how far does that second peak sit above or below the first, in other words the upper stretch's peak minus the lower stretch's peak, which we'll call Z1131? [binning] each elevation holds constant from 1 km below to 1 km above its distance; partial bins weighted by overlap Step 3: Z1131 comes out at -16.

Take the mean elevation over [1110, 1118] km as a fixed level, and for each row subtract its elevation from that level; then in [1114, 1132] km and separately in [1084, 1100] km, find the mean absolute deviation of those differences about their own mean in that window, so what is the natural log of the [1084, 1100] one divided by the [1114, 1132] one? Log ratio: 1.3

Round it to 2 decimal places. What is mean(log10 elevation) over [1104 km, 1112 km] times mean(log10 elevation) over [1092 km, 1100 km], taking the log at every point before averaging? 3.34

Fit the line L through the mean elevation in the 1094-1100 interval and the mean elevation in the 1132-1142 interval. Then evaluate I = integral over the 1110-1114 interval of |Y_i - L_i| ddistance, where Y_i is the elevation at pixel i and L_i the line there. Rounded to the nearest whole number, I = 10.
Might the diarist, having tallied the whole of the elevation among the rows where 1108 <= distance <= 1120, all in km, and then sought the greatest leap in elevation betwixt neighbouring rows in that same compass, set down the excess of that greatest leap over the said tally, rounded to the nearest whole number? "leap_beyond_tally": -396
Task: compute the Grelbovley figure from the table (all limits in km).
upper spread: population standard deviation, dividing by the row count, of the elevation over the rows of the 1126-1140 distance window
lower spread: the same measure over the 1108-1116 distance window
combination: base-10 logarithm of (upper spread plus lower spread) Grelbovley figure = 0.91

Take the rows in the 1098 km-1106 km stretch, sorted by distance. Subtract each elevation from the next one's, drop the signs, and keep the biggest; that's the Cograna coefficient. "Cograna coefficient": 1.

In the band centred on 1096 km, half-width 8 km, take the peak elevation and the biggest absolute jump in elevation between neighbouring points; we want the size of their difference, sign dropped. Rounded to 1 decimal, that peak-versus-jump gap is 68.5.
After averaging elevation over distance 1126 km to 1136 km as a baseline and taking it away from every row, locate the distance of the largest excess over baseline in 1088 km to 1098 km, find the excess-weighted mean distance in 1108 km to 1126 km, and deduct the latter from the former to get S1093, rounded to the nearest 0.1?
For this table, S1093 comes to -27.8 km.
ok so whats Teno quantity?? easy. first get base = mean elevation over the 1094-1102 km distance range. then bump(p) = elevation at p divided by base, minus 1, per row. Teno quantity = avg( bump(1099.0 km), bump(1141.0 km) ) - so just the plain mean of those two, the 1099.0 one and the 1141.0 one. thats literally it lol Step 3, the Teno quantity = -0.053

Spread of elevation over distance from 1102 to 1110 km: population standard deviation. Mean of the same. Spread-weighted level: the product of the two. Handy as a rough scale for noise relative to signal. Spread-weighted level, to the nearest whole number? 52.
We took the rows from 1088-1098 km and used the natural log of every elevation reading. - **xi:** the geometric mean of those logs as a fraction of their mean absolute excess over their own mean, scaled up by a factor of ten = 1254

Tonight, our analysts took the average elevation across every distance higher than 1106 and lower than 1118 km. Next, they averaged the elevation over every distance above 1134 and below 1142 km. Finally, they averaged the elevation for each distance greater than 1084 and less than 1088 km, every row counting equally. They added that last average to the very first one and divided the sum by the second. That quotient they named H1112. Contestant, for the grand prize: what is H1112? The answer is 2.60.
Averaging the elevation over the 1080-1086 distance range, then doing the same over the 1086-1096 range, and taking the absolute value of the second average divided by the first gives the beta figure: 0.86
